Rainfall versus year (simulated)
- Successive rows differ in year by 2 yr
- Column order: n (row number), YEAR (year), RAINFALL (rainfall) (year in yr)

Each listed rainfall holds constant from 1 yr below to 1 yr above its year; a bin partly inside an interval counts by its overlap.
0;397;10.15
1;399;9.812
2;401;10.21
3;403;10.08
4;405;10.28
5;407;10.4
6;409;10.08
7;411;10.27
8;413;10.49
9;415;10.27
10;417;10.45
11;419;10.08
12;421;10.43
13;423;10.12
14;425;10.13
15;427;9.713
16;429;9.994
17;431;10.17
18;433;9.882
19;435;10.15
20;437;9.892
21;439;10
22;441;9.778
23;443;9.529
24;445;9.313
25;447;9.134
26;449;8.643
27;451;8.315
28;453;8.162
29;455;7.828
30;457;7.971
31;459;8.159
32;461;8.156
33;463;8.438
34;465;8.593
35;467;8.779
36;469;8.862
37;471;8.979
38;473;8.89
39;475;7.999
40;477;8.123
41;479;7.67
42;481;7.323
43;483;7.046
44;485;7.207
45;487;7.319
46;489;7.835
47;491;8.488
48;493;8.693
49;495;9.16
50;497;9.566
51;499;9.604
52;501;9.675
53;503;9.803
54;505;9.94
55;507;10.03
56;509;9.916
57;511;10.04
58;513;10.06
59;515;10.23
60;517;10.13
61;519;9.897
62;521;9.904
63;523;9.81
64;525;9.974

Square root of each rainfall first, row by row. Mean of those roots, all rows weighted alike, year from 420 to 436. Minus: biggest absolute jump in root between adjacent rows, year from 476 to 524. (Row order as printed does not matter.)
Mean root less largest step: 3.06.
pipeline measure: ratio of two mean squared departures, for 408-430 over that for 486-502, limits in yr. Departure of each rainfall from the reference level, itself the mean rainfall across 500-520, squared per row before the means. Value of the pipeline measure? 0.045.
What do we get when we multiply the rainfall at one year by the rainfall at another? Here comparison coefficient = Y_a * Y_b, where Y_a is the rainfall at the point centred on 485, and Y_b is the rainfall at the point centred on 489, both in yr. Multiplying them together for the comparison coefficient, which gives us 56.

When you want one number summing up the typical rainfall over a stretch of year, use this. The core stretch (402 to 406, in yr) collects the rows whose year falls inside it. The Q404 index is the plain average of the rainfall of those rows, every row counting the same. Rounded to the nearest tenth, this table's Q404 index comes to 10.2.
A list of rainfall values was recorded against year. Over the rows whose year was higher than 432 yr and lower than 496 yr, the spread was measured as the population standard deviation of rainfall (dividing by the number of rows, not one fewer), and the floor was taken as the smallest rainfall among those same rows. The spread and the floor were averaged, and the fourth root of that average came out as 1.41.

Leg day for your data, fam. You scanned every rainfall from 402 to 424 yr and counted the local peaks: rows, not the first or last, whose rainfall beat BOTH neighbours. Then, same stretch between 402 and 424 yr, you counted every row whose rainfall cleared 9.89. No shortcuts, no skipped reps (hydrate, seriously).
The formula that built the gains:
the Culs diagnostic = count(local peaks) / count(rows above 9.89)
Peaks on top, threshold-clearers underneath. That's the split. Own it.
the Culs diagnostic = 0.36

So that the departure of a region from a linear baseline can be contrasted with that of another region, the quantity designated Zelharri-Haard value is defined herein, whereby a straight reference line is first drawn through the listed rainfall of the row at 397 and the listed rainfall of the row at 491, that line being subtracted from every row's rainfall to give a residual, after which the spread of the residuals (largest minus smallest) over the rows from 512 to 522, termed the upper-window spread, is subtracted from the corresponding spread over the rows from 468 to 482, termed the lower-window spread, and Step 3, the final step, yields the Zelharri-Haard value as 1.2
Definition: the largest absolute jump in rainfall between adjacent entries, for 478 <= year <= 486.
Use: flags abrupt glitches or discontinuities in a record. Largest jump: 0.35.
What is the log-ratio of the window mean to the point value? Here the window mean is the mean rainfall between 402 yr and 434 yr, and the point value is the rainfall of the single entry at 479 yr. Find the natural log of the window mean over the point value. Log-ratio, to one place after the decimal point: 0.3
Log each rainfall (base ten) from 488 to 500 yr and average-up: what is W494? 0.95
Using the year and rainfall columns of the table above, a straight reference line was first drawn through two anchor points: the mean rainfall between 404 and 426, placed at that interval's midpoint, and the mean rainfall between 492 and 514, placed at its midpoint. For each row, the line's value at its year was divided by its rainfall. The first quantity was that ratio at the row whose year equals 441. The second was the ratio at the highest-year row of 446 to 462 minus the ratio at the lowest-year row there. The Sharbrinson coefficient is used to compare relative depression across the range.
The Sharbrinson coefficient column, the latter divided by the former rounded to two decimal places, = 0.12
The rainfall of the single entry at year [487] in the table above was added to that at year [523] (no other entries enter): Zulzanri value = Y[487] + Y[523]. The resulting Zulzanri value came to 17.1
